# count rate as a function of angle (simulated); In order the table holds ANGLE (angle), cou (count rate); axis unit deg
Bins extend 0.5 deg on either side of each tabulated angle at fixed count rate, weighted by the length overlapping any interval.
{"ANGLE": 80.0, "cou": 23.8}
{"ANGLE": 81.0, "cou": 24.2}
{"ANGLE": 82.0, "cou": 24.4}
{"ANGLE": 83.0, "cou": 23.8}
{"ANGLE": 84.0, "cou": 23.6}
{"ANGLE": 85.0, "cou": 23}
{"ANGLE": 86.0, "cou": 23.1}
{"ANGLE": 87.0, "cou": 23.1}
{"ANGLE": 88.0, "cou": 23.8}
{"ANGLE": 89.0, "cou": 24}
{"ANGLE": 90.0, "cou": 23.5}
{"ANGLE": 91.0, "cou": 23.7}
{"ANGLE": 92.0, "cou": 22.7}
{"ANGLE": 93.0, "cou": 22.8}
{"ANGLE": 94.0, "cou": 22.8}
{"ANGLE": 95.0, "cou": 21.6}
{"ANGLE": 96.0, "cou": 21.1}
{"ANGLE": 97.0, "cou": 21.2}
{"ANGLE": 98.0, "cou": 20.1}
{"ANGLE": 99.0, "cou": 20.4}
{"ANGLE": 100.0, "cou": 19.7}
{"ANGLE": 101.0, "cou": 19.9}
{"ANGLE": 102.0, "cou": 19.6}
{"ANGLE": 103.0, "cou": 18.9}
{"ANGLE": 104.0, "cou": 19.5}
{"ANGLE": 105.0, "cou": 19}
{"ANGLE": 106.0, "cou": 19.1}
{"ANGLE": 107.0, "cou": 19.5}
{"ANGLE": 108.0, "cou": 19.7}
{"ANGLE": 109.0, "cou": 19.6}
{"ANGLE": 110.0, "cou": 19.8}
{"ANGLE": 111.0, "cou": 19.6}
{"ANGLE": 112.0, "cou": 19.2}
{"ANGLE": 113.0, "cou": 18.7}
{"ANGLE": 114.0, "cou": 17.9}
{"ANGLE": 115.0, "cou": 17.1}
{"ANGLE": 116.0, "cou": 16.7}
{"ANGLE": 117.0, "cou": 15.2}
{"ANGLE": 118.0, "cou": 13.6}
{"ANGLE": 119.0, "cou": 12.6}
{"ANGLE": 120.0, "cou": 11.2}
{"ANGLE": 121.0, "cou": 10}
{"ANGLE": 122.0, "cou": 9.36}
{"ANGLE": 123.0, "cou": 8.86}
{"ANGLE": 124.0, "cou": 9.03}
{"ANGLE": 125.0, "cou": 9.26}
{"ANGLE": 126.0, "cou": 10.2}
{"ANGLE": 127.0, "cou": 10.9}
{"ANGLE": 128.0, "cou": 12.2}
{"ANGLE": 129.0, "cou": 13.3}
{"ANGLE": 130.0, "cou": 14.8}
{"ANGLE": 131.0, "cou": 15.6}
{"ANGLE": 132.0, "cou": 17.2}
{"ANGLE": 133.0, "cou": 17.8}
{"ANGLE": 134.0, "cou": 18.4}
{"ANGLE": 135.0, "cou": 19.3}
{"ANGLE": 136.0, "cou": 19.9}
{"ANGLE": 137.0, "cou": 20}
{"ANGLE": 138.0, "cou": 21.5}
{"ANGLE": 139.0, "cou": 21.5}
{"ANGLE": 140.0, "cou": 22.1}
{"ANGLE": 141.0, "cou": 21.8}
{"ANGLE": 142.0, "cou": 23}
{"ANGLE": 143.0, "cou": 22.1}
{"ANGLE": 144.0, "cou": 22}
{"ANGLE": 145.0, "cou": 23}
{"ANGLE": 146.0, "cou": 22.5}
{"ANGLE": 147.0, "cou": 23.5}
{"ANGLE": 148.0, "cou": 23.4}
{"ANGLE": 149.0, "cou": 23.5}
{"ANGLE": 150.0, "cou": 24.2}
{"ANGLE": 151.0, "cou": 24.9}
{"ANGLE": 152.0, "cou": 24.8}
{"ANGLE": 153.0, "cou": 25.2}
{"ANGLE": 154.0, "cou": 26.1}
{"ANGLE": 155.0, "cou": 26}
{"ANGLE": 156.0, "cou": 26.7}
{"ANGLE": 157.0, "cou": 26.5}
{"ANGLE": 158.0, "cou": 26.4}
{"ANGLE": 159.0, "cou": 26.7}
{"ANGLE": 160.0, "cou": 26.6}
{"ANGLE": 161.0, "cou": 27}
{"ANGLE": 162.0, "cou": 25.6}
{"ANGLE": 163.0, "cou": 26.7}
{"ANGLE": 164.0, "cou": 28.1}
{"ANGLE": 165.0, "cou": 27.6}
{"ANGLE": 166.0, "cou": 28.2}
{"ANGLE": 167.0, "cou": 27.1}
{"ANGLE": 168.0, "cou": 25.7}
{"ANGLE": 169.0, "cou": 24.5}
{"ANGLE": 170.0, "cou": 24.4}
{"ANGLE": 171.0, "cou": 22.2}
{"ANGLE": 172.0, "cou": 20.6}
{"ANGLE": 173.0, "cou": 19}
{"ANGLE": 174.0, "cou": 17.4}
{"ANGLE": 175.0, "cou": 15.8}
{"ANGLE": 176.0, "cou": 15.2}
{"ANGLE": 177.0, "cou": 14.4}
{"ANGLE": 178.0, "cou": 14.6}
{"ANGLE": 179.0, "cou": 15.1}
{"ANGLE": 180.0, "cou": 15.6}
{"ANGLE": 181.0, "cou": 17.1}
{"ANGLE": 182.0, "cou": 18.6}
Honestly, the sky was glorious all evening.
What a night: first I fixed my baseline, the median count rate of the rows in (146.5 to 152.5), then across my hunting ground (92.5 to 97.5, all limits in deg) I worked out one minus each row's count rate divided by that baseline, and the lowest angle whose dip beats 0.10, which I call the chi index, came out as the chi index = 96.0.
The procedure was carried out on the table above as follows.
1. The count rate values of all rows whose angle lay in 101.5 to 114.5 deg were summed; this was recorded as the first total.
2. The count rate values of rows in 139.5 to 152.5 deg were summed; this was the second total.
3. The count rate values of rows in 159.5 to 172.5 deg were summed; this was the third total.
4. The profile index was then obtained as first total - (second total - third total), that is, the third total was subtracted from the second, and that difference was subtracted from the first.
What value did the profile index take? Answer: 284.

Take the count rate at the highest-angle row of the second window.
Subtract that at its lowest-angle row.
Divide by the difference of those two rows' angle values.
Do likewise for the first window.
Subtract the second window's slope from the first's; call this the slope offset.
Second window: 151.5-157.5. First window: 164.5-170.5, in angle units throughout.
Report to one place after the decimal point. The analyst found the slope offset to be -1.0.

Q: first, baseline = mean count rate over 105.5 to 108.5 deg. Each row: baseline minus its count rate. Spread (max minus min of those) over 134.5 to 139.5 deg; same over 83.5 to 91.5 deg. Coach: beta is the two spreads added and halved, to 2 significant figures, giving 1.6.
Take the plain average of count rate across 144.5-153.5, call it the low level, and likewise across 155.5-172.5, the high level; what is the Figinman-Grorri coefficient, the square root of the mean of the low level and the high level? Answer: 5.0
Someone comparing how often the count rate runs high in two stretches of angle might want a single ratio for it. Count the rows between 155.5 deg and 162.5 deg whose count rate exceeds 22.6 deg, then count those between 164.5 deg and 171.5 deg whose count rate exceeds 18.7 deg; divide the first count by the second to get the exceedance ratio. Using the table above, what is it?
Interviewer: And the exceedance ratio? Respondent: 1.0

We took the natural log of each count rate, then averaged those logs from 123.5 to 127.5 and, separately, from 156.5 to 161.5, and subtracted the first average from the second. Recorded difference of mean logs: 1.0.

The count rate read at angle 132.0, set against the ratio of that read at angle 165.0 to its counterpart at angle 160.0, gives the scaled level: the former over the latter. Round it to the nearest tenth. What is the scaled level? 16.6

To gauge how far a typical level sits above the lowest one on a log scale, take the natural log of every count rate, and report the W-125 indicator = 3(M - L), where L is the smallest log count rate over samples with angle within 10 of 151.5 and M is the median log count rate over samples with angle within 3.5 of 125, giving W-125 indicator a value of -2.6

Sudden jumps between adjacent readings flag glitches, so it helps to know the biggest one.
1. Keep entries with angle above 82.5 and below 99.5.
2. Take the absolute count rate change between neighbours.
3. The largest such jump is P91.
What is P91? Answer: 1.20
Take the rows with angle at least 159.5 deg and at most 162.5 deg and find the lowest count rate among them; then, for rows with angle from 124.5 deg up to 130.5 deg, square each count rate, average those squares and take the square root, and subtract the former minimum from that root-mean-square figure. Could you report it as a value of -13.7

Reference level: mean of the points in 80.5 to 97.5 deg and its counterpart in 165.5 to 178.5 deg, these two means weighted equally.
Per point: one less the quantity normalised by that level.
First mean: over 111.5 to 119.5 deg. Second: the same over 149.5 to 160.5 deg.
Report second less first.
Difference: -0.4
